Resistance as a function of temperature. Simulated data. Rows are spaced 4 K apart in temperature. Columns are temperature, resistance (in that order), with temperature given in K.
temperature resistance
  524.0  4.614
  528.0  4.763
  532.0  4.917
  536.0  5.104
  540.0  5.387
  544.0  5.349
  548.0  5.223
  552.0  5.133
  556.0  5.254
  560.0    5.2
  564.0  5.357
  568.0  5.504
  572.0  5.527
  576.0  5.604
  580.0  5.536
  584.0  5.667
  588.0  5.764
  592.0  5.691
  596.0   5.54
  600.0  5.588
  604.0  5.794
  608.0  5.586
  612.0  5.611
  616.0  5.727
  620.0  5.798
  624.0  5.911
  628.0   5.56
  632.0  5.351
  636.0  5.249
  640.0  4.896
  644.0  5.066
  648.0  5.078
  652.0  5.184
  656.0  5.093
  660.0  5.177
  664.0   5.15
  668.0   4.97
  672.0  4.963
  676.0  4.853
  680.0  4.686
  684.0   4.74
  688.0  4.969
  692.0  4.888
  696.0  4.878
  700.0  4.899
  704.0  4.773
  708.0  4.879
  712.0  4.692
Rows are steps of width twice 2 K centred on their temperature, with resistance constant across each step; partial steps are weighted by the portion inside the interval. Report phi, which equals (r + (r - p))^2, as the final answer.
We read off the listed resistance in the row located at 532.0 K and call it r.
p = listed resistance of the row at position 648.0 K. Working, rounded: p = 5.078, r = 4.917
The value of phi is 23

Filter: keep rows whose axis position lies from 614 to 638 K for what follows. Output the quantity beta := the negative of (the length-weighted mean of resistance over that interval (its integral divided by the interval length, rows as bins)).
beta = -5.60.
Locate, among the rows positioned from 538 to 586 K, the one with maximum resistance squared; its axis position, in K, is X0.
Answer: 584.0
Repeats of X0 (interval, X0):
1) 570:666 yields 624.0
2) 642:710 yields 652.0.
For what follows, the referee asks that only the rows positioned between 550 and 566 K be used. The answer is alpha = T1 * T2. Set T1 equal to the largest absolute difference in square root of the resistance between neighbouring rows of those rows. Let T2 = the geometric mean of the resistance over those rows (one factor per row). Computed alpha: 0.179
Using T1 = 0.034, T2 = 5.2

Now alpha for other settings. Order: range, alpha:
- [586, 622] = 0.248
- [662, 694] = 0.255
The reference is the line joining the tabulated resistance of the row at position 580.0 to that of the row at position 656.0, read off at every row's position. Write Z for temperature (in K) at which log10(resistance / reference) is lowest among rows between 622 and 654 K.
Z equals 640.0 K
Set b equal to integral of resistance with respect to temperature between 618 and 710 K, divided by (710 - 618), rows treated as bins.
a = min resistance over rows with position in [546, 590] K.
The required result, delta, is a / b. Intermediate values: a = 5.133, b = 5.1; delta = 1.01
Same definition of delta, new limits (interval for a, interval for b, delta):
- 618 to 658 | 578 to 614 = 0.87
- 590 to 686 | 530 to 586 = 0.88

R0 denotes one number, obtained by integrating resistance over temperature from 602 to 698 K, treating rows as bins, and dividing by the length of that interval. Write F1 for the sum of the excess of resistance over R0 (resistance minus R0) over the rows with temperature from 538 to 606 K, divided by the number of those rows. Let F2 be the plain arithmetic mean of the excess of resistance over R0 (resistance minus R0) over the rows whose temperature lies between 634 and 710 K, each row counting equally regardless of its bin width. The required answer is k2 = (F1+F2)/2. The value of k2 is 0.01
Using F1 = 0.3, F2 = -0.2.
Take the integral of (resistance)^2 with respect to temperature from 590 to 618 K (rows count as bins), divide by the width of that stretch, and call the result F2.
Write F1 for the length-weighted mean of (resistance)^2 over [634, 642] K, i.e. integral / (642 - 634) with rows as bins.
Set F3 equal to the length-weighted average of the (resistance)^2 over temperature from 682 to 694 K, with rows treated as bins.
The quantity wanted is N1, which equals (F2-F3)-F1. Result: -18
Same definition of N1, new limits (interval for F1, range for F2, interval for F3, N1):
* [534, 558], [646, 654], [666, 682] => -25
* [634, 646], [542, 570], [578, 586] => -29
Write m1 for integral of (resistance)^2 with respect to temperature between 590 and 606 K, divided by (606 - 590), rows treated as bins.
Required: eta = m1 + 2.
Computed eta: 34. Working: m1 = 32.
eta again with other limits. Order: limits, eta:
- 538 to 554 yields 30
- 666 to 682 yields 26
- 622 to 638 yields 33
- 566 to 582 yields 33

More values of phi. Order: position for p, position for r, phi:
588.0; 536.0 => 20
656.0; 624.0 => 45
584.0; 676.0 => 16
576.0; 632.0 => 26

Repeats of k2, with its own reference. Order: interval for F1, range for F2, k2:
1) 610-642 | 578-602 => 0.36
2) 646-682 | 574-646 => 0.07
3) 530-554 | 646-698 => -0.14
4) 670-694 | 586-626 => 0.06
